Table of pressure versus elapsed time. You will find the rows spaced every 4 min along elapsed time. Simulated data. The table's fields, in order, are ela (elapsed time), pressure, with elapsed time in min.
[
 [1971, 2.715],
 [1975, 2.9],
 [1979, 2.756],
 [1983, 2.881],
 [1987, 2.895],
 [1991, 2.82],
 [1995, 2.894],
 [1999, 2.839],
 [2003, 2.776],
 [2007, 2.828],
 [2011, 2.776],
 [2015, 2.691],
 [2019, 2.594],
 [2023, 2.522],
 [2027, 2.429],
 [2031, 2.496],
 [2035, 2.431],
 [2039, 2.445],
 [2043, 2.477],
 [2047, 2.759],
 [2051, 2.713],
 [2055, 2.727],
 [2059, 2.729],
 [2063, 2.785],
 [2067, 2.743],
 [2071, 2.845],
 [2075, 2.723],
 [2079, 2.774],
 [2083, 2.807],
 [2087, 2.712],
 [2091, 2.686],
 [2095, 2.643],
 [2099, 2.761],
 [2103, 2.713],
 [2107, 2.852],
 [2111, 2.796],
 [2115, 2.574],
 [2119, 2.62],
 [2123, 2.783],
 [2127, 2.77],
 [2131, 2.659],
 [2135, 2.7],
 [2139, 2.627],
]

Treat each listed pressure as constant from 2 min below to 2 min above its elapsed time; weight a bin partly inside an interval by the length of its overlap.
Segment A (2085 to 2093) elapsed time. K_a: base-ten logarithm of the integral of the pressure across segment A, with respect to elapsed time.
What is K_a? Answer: 1.33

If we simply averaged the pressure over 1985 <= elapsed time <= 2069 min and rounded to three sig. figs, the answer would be 2.68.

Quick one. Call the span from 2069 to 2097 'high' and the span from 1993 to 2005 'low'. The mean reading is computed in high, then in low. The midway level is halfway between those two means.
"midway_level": 2.79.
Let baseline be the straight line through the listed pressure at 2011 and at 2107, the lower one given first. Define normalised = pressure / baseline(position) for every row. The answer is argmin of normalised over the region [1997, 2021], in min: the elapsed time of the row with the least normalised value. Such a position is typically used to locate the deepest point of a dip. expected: 2019 min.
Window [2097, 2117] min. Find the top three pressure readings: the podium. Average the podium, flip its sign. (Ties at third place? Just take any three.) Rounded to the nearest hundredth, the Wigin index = -2.80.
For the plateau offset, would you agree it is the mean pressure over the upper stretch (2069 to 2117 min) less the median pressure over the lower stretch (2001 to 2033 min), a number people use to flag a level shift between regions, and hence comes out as 0.10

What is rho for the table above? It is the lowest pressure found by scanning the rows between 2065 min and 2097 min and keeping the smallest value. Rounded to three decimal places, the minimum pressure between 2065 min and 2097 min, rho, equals 2.643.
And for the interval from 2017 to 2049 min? 2.429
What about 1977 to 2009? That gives 2.756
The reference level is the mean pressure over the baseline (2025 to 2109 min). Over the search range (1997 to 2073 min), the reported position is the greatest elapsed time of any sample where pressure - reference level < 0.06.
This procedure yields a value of 2059 min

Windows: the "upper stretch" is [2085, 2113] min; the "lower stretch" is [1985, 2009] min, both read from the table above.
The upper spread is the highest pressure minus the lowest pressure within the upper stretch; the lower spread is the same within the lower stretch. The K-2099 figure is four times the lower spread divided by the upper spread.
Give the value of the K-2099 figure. 2.3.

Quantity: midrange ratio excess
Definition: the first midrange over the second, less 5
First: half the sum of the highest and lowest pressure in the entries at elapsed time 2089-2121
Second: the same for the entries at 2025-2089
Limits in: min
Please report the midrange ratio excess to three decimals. -3.971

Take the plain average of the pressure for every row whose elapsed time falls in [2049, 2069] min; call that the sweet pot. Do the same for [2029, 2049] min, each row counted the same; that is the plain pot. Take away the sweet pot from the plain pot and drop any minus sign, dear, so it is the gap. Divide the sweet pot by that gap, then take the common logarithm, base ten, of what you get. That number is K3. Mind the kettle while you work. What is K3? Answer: 1.10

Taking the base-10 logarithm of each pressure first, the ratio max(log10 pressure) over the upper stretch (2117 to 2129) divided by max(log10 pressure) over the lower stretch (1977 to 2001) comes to 0.96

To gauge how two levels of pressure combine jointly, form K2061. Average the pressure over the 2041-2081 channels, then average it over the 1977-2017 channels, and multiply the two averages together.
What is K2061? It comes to 7.68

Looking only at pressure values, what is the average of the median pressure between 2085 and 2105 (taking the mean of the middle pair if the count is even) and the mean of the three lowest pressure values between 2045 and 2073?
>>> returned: 2.72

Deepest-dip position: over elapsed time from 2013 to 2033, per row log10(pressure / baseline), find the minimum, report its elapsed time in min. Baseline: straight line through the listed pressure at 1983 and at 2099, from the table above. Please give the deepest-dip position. 2027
